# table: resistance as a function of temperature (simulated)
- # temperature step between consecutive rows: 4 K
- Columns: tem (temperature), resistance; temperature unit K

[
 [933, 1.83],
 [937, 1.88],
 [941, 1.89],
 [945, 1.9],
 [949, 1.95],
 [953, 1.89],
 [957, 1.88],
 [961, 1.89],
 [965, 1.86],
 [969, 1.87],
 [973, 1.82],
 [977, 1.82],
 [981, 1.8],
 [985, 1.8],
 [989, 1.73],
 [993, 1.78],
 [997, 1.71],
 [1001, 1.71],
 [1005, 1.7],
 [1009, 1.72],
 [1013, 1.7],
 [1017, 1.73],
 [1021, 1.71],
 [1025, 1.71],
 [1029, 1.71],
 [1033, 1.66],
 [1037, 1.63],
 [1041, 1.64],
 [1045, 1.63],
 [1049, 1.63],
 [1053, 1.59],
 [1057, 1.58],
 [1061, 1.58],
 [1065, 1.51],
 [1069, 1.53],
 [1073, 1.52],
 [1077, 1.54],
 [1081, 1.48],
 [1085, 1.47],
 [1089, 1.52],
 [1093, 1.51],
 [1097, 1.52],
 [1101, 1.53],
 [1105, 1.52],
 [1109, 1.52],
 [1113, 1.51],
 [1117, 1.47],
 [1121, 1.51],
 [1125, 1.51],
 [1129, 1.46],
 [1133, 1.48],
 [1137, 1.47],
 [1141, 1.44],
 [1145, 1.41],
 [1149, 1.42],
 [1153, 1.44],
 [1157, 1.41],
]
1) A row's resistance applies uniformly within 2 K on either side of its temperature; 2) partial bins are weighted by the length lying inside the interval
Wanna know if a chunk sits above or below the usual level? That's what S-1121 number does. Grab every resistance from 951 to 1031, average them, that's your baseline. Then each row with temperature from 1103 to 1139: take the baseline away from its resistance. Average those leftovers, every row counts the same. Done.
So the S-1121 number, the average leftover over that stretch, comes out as -0.28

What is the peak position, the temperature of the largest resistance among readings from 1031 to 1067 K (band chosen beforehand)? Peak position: 1033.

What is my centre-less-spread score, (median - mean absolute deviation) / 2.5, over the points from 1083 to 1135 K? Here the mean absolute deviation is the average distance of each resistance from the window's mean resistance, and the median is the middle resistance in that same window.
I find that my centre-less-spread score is 0.60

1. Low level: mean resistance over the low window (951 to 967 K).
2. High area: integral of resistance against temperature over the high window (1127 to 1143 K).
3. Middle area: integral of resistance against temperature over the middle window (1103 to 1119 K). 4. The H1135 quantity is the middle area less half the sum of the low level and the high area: 11.4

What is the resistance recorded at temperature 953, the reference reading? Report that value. 1.89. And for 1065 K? 1.51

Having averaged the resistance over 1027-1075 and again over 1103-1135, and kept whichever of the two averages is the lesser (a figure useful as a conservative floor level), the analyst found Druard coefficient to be 1.50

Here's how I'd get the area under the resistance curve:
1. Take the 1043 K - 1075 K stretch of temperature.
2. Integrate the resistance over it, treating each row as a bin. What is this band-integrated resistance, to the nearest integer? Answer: 50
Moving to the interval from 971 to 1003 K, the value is 57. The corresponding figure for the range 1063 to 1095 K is 48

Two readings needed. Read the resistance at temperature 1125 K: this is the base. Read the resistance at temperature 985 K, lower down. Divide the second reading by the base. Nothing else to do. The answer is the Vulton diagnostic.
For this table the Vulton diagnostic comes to 1.19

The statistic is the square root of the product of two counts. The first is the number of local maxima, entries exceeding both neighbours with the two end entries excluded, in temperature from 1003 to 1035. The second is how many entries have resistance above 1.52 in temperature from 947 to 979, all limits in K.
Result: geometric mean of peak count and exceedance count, 4.0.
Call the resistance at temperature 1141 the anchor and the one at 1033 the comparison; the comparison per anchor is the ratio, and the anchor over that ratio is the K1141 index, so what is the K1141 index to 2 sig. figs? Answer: 1.2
